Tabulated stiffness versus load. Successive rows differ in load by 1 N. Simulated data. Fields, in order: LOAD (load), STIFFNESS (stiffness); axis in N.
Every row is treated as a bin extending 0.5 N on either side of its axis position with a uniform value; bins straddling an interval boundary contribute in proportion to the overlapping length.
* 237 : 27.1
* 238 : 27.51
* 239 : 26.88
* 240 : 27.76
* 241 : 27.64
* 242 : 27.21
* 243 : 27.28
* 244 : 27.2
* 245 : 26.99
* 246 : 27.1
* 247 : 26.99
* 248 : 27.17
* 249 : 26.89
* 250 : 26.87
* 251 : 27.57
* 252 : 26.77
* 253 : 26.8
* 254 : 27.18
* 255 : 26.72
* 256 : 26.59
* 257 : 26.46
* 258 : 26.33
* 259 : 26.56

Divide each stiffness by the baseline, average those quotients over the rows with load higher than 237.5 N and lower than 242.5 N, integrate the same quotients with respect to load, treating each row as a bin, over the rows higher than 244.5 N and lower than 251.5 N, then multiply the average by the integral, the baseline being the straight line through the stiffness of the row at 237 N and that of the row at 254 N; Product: 7.1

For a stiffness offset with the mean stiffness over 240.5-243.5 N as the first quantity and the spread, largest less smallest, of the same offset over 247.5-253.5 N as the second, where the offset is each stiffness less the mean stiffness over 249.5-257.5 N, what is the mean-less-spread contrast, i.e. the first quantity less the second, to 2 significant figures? -0.29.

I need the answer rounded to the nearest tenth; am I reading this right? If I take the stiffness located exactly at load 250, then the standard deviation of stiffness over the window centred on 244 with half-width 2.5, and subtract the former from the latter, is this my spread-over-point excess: -26.8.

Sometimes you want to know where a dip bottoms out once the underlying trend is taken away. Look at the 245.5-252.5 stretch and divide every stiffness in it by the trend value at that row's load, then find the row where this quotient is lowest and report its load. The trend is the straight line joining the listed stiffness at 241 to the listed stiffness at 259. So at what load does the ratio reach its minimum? 247 N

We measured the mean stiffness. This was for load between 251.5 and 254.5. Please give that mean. 26.92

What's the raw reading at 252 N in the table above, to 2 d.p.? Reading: 26.77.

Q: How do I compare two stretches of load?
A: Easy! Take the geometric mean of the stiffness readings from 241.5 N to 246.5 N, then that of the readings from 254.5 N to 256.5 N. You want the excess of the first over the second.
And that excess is 0.50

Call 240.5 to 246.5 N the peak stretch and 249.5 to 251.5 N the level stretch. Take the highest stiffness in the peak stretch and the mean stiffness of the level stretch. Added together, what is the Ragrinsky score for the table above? 54.86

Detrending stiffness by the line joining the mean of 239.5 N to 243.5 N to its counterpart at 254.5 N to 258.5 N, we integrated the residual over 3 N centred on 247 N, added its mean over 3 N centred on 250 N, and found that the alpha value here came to 0.1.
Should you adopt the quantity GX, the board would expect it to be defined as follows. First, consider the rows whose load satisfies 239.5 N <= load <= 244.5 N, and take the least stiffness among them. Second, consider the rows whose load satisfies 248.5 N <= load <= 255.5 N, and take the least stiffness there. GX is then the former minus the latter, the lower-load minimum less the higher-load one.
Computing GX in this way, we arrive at 0.48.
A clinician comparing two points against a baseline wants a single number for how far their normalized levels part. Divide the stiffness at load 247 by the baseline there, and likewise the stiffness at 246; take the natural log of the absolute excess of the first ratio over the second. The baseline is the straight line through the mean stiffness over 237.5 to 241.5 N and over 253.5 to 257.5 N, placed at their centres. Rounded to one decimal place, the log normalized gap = -6.0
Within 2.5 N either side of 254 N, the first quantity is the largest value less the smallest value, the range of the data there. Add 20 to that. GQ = 20.59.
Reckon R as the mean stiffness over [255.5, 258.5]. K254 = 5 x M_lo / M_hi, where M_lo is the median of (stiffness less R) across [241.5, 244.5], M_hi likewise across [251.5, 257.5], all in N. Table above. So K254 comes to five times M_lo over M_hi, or 13.2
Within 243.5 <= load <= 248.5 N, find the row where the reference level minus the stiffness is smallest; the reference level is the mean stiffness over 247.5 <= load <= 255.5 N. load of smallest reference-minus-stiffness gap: 244 N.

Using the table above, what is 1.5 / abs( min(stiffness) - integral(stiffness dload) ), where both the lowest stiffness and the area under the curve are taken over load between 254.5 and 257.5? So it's 0.028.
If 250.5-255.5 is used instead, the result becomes 0.014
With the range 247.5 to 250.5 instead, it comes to 0.028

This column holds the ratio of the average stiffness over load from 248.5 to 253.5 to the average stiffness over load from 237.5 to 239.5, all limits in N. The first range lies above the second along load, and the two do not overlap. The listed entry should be 0.992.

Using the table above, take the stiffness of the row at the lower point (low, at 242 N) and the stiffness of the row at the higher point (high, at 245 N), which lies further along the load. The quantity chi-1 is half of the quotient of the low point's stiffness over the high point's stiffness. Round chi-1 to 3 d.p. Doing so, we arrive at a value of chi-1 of 0.504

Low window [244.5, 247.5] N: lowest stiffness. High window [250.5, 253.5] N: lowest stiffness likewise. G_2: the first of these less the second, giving 0.22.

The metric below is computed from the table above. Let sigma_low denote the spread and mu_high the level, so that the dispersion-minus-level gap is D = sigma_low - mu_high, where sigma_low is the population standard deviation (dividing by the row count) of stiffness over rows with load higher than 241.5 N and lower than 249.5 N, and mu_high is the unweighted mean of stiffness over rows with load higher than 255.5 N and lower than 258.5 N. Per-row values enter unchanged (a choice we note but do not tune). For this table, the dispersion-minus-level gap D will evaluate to -26.3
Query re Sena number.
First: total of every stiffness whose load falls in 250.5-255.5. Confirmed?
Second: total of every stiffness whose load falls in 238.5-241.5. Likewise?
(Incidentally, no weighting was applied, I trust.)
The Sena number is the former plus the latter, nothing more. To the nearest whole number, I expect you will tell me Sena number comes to 217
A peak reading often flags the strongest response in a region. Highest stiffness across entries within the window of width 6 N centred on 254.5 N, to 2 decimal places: 27.18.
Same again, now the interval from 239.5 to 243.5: 27.76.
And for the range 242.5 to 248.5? 27.28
